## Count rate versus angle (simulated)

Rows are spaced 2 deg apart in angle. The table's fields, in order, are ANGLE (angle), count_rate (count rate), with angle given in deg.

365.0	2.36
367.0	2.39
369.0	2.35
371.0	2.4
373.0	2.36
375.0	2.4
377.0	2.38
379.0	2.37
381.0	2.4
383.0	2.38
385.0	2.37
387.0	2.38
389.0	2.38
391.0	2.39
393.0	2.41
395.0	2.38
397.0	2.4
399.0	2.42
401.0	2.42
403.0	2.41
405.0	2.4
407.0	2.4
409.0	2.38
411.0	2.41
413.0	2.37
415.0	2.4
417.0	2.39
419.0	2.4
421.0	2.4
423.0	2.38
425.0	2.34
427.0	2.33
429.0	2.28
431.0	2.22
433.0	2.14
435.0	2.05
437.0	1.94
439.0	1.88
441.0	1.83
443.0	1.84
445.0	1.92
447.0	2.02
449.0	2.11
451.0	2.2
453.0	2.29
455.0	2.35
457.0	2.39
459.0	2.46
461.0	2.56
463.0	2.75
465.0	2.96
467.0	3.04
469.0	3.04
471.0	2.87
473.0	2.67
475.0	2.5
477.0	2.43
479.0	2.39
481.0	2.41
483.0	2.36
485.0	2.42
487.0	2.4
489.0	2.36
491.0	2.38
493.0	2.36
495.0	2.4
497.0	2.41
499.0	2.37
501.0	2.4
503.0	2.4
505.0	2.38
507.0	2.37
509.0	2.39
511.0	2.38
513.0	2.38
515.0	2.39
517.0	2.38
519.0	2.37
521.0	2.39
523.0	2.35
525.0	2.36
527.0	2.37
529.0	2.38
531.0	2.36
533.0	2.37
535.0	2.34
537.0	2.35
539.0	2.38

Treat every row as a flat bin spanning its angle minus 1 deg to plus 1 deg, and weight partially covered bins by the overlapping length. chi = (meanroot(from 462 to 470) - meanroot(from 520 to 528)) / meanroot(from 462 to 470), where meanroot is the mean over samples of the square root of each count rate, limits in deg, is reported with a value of 0.10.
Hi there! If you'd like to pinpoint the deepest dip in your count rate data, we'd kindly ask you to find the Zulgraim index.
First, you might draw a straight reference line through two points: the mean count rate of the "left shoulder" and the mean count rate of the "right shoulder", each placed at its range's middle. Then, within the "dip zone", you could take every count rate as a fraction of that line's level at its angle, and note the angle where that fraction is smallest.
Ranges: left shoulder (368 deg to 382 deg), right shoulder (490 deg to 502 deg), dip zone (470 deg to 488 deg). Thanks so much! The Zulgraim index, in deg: 483.0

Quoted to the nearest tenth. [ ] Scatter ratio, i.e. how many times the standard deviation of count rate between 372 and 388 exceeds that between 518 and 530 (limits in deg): 1.0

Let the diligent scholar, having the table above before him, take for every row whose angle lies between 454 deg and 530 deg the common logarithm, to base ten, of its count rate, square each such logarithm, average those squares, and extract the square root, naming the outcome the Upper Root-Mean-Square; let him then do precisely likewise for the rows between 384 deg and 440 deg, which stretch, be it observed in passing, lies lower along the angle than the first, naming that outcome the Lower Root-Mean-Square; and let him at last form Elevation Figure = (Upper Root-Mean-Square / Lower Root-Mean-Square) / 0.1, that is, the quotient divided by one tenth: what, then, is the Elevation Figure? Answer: 10.7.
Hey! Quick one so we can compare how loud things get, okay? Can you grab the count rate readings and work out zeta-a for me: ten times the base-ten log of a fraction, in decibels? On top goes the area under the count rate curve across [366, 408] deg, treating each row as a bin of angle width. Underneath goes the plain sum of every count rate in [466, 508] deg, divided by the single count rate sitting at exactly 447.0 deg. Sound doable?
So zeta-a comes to 5.88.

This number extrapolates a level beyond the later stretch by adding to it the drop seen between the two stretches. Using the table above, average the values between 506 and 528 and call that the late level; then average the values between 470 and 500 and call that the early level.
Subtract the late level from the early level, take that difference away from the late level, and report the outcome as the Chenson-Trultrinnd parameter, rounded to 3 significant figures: 2.30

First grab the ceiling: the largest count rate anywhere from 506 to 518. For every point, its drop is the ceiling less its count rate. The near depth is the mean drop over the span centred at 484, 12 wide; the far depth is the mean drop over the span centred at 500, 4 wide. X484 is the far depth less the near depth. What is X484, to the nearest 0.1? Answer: 0.0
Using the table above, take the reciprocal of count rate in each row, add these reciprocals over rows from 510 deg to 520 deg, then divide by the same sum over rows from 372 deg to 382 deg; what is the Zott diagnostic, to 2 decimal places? 1.00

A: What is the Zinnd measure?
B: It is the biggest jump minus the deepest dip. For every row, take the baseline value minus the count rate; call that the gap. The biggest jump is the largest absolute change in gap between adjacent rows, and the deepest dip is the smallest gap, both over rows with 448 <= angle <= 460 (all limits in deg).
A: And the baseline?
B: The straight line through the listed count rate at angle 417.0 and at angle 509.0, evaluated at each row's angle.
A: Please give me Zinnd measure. 0.16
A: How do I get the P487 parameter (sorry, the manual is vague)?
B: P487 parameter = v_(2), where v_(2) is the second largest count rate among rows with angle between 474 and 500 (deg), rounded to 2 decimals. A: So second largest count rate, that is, 2.43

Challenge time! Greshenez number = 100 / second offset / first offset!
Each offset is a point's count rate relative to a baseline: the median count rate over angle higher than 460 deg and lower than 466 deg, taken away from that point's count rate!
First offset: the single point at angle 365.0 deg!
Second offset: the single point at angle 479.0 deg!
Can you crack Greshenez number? 712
